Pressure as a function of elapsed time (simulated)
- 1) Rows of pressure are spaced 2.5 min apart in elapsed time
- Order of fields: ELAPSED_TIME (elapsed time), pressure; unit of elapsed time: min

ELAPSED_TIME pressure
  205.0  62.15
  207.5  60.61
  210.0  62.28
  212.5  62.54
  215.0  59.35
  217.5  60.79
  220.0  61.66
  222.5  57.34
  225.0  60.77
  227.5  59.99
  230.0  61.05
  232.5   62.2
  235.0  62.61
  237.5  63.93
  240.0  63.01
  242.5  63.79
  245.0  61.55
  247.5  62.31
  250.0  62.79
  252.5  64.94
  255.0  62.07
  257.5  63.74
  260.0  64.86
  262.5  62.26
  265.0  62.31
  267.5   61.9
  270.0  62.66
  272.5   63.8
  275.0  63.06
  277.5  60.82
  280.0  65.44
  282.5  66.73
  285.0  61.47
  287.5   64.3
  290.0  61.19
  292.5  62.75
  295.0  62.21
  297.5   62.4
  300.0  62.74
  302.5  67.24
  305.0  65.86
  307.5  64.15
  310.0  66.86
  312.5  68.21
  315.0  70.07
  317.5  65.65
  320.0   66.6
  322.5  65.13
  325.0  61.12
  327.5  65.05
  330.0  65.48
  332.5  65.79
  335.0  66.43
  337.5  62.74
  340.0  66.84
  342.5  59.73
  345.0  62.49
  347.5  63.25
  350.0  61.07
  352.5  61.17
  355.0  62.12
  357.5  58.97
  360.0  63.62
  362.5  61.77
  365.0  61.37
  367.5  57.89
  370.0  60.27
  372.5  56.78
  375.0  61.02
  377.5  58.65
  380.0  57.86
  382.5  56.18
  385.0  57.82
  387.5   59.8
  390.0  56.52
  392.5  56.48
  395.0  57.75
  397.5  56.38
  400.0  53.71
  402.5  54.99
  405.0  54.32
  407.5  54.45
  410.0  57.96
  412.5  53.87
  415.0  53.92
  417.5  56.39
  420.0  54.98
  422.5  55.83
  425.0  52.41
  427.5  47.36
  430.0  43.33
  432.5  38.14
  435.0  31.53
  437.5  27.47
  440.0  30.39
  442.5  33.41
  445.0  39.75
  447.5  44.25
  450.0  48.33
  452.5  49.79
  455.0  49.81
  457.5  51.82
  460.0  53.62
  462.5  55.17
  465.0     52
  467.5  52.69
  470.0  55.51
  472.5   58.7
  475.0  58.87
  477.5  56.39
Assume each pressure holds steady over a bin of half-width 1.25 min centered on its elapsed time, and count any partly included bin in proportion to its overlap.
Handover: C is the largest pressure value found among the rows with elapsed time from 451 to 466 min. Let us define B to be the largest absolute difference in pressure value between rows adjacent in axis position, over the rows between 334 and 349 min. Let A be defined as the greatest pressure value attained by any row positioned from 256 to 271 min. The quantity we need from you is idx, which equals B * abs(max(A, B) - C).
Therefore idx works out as 69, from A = 64.86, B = 7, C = 55.17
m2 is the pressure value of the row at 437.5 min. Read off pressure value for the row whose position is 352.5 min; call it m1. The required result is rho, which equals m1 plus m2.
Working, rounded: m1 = 61.17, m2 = 27.47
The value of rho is 89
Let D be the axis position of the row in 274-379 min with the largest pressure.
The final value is 315.0 min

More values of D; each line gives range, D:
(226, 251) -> 237.5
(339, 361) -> 340.0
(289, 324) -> 315.0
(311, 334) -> 315.0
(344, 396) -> 360.0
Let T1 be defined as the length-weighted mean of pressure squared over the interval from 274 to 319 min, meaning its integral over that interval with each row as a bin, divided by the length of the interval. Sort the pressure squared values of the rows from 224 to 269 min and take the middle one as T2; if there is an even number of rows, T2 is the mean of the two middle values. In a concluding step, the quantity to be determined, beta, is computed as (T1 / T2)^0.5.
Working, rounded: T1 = 4170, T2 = 3883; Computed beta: 1.04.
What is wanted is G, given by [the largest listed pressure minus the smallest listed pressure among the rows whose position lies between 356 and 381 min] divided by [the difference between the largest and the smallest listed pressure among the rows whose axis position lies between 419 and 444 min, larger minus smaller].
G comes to 0.2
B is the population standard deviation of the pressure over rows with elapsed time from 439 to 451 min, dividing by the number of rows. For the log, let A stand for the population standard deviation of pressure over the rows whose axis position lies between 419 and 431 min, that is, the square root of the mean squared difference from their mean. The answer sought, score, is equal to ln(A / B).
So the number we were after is -0.3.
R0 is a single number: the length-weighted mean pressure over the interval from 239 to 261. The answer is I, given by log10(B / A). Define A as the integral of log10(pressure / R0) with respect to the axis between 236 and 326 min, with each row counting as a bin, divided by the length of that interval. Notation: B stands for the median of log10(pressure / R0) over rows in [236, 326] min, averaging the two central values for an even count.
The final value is -0.54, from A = 0.004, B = 0.001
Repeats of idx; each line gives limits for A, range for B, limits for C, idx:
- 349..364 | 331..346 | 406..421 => 40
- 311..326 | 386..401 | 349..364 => 21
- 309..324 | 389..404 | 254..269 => 14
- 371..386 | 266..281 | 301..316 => 42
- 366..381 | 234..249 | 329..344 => 13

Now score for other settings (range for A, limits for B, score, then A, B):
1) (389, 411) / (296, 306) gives -0.4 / 1.4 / 2.05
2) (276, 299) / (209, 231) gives 0.2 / 1.9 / 1.51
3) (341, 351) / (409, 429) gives -0.8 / 1.3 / 3.01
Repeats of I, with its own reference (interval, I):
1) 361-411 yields -0.02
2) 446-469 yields -0.05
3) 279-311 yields 0.05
